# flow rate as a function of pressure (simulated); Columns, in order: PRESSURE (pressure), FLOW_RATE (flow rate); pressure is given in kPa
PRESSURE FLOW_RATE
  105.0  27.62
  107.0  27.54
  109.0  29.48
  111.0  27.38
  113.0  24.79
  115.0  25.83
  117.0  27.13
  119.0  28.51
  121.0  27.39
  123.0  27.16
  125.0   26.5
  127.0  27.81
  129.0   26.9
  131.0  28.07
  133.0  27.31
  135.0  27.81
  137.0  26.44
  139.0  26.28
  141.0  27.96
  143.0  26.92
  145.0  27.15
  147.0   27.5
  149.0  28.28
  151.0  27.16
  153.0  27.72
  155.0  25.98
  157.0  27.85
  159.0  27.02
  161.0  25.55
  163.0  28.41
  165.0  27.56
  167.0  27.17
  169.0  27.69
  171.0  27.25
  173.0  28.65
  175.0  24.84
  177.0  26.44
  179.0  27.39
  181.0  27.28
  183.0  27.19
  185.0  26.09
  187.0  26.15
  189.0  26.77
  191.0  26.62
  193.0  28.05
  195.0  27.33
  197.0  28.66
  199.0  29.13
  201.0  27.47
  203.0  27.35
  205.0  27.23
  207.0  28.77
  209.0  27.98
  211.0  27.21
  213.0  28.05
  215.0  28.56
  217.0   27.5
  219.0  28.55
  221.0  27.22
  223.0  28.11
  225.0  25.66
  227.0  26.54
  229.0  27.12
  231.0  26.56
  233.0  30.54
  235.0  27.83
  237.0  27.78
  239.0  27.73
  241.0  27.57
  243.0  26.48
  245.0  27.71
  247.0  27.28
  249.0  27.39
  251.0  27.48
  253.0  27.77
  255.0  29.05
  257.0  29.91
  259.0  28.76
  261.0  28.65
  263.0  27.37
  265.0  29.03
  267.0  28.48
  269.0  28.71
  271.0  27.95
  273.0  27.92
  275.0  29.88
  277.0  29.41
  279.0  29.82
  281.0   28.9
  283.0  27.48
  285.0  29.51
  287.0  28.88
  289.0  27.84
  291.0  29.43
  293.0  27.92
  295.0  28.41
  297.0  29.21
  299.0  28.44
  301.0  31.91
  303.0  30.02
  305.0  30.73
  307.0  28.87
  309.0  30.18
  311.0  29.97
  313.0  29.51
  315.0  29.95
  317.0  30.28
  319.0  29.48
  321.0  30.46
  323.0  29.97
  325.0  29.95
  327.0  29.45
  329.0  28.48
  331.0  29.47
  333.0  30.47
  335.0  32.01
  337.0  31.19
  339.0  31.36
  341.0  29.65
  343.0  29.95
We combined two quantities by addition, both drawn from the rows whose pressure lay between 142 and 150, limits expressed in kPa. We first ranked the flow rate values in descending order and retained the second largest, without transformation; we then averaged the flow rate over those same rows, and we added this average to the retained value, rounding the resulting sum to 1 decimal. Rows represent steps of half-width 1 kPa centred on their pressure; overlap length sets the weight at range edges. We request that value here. 55.0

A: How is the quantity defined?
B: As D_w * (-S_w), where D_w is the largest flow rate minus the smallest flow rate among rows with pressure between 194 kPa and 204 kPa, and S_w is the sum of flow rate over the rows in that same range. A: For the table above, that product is -252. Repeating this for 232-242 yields -420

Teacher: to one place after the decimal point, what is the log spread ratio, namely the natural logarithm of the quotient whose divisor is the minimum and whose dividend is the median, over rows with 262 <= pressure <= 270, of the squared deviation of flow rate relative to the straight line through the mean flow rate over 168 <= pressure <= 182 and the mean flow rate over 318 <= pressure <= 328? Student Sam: 1.6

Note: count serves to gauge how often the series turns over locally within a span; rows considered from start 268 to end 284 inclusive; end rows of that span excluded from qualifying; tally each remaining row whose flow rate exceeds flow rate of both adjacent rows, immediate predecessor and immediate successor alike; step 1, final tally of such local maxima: 2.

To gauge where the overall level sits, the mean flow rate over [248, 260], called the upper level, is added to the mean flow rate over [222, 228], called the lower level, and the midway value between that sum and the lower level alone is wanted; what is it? 41.0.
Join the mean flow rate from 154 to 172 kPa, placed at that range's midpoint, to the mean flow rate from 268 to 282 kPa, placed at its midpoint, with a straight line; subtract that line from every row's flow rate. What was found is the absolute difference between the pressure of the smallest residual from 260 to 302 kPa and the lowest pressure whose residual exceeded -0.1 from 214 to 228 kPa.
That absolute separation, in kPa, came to 68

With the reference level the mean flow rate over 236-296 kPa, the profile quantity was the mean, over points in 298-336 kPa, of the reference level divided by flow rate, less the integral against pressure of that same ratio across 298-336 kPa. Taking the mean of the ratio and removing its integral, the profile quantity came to -35.0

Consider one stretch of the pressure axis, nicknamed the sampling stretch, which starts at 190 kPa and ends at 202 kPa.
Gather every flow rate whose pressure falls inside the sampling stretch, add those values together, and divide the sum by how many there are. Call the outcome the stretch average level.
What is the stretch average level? 27.9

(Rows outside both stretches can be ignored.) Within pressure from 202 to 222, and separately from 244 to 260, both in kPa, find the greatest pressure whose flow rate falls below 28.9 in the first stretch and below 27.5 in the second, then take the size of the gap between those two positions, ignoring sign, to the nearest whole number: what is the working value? 30 kPa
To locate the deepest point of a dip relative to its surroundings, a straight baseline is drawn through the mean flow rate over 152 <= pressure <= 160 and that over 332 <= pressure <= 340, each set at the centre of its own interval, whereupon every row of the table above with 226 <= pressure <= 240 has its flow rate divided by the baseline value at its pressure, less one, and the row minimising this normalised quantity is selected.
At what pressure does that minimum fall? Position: 231.0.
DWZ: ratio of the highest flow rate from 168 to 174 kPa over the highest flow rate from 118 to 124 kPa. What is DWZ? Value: 1.00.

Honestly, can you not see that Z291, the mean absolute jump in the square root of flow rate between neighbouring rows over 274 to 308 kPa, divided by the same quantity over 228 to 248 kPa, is 1.08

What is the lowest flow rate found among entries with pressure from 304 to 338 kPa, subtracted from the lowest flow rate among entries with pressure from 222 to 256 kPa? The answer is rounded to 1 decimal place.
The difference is -2.8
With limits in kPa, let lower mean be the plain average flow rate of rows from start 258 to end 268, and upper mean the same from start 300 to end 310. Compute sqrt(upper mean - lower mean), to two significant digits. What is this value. 1.4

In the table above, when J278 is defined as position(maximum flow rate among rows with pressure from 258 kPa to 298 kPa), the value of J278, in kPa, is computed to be 275.0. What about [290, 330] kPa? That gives 301.0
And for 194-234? 233.0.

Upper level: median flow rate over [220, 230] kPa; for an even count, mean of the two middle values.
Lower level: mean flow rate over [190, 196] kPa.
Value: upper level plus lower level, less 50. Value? 4.5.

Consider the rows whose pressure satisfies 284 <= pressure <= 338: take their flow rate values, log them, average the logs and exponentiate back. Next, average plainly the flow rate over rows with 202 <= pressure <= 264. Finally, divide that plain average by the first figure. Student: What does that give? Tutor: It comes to 0.94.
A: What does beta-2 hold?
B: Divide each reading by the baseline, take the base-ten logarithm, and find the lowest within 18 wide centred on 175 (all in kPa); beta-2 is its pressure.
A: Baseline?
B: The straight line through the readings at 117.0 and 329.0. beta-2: 175.0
